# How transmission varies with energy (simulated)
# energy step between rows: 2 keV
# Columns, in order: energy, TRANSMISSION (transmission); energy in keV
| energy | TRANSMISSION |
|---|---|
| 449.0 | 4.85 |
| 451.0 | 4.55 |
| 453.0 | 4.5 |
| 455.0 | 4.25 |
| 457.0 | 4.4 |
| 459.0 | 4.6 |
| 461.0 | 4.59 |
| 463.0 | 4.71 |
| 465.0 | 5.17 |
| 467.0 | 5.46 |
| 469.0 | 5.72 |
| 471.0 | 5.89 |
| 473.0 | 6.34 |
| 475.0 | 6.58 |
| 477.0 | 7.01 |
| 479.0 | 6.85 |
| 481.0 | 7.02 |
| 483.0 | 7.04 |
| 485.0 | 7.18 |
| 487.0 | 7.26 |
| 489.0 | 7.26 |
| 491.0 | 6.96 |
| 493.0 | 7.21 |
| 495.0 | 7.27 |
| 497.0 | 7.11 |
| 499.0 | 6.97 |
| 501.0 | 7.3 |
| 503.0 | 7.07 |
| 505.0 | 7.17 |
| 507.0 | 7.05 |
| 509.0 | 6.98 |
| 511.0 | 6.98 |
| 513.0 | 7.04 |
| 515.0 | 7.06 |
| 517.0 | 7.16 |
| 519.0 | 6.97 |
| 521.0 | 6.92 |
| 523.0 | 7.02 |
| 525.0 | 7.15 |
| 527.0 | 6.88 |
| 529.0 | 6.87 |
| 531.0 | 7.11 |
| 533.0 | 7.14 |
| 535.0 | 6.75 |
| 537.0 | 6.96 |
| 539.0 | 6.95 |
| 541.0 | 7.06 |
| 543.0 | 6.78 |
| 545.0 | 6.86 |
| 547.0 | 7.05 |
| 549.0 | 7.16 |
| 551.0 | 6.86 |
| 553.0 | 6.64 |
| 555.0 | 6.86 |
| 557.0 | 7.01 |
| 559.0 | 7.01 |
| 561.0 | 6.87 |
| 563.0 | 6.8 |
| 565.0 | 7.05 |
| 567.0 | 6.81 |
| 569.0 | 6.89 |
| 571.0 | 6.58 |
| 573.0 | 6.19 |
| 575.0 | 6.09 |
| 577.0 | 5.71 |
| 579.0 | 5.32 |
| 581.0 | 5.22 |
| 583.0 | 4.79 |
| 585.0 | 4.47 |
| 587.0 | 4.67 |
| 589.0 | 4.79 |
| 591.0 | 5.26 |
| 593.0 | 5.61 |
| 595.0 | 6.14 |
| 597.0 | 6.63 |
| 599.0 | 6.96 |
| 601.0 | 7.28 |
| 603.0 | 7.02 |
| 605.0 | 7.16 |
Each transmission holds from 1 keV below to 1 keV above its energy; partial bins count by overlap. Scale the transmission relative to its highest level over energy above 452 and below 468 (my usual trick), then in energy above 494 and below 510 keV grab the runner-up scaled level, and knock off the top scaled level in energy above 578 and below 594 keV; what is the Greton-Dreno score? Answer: 0.30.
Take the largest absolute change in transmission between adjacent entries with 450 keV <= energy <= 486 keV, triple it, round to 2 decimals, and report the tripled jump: 1.38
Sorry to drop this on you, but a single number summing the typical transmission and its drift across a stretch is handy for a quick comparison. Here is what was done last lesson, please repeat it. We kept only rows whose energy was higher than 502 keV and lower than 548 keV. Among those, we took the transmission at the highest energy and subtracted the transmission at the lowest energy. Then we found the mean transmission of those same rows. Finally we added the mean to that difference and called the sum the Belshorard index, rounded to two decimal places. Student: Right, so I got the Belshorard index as 6.98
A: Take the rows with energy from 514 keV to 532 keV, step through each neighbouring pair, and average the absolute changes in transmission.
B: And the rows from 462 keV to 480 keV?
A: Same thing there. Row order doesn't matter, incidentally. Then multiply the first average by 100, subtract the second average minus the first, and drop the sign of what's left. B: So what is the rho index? 13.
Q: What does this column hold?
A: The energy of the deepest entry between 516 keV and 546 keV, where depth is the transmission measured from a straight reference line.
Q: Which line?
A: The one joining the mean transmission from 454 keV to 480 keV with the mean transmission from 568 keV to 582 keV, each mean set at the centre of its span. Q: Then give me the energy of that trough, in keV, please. 543.0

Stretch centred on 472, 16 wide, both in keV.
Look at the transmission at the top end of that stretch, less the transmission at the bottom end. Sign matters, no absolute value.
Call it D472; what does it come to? 1.7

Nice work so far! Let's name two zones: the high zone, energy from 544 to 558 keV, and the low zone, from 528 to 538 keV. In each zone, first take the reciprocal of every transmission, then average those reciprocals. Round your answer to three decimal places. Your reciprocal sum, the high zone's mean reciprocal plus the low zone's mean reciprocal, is 0.288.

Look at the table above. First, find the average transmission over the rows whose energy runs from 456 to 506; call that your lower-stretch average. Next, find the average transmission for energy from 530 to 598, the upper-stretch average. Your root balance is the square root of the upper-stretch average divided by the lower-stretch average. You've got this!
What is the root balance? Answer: 0.996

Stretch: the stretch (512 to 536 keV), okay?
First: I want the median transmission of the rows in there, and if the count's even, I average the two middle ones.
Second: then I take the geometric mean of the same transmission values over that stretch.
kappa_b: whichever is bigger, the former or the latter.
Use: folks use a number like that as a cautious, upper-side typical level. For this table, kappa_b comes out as 7.03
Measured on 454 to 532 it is 6.98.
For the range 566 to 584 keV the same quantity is 6.09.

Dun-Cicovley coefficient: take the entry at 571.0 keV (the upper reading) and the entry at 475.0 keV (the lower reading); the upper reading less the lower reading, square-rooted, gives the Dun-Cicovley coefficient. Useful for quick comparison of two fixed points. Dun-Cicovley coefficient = 0.0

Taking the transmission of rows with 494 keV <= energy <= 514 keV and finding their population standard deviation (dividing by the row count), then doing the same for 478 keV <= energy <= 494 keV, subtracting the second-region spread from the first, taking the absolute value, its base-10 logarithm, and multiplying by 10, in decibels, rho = -15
